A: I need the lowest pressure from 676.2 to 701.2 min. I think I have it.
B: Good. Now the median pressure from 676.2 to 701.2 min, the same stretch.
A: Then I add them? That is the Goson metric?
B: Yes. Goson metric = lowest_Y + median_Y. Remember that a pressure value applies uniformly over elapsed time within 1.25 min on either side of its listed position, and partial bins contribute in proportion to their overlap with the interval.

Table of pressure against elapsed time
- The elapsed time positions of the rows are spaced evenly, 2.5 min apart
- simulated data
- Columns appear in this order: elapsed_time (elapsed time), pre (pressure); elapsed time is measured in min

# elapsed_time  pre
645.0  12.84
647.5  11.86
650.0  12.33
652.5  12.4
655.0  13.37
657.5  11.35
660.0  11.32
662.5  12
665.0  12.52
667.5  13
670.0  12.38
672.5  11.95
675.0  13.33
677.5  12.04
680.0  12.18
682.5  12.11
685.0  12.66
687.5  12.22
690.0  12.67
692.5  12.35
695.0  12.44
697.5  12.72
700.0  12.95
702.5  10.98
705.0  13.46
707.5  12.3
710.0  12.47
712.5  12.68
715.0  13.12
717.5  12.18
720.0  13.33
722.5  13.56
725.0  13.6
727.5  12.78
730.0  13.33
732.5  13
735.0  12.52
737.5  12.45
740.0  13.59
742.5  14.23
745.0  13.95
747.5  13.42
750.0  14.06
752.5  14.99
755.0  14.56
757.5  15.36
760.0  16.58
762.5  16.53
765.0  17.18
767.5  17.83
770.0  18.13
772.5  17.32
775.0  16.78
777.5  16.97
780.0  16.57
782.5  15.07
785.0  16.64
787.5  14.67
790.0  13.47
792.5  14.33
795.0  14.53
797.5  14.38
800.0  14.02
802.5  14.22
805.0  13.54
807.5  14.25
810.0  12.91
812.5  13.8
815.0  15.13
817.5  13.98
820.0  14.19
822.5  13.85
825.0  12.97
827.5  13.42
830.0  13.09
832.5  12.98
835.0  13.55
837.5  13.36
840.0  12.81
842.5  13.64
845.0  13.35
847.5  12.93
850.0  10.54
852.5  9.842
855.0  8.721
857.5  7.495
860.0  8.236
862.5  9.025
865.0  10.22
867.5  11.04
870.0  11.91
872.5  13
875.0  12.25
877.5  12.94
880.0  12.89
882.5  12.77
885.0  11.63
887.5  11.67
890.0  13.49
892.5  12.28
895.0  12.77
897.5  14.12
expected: 24.4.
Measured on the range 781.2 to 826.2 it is 27.1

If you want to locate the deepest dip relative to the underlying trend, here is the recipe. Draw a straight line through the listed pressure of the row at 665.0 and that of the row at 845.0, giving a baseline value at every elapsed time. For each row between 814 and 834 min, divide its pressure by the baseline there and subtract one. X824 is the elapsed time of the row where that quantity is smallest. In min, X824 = 832.5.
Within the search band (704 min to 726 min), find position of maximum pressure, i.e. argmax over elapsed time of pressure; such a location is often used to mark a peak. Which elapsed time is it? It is 725.0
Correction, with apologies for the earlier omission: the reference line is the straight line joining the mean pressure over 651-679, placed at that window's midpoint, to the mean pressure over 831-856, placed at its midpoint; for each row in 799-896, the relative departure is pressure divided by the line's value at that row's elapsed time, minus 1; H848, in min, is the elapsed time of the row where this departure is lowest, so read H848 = 857.5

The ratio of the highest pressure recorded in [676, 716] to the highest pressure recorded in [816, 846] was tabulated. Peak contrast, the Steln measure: 0.95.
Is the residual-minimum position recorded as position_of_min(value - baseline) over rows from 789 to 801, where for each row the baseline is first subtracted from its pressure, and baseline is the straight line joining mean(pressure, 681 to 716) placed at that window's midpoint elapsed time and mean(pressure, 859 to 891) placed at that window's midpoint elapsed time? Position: 790.0 min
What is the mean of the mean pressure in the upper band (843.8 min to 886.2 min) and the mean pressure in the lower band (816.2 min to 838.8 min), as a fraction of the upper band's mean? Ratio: 1.11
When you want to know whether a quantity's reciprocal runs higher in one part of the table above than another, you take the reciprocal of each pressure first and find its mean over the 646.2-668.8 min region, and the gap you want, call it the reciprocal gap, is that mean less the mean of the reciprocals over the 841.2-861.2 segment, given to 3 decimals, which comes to -0.017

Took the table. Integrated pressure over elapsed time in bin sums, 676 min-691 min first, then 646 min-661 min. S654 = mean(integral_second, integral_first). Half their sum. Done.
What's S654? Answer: 183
